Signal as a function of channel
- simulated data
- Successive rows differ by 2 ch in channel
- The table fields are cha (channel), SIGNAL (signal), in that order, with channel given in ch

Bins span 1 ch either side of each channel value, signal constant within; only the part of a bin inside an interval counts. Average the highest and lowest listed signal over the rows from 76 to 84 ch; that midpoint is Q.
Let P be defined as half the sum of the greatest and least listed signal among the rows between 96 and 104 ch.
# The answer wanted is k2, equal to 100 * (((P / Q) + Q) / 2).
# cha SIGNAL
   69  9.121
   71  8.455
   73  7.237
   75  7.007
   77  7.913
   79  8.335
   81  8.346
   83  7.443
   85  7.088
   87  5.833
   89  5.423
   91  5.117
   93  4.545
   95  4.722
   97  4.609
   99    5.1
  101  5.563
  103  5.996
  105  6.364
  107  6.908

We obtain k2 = 428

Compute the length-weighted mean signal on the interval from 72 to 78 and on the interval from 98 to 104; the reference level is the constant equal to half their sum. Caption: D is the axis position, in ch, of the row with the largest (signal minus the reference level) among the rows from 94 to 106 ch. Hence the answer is 105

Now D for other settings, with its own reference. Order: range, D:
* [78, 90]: 81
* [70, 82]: 71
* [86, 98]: 87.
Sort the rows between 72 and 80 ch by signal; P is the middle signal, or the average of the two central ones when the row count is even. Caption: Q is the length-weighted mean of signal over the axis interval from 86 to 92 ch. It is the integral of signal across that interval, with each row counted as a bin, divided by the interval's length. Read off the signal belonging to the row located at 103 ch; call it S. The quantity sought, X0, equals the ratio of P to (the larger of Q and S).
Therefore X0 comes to 1.3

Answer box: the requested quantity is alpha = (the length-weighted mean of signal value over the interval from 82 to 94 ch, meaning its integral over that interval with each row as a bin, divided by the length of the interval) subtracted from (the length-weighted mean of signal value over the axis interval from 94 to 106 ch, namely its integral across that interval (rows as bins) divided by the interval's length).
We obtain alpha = -0.5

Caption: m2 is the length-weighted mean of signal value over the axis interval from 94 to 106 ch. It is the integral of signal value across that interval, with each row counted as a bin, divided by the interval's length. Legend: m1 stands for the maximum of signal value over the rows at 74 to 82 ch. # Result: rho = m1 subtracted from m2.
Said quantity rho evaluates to -3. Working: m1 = 8.346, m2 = 5.4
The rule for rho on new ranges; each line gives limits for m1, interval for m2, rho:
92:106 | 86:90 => -1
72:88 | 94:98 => -4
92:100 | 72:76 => 2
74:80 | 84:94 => -3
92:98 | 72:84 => 3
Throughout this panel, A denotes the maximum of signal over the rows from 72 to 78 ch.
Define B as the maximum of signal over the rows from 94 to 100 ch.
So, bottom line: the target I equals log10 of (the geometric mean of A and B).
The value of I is 0.80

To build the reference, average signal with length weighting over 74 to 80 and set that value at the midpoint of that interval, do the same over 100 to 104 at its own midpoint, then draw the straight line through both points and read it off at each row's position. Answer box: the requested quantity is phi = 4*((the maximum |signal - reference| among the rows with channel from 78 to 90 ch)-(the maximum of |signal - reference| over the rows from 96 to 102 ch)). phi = -0.7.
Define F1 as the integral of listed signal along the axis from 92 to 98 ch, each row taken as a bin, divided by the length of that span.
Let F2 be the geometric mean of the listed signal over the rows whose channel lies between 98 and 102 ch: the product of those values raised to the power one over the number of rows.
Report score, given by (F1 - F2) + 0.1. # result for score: -1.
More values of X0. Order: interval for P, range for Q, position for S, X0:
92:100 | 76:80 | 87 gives 0.6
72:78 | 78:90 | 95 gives 1.0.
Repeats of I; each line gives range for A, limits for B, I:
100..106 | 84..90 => 0.83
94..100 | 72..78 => 0.80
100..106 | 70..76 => 0.87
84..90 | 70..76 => 0.89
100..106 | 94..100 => 0.76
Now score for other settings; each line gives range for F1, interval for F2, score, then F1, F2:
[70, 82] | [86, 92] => 3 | 7.9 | 5.4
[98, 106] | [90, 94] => 1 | 5.8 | 4.8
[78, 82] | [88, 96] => 4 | 8.3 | 4.9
